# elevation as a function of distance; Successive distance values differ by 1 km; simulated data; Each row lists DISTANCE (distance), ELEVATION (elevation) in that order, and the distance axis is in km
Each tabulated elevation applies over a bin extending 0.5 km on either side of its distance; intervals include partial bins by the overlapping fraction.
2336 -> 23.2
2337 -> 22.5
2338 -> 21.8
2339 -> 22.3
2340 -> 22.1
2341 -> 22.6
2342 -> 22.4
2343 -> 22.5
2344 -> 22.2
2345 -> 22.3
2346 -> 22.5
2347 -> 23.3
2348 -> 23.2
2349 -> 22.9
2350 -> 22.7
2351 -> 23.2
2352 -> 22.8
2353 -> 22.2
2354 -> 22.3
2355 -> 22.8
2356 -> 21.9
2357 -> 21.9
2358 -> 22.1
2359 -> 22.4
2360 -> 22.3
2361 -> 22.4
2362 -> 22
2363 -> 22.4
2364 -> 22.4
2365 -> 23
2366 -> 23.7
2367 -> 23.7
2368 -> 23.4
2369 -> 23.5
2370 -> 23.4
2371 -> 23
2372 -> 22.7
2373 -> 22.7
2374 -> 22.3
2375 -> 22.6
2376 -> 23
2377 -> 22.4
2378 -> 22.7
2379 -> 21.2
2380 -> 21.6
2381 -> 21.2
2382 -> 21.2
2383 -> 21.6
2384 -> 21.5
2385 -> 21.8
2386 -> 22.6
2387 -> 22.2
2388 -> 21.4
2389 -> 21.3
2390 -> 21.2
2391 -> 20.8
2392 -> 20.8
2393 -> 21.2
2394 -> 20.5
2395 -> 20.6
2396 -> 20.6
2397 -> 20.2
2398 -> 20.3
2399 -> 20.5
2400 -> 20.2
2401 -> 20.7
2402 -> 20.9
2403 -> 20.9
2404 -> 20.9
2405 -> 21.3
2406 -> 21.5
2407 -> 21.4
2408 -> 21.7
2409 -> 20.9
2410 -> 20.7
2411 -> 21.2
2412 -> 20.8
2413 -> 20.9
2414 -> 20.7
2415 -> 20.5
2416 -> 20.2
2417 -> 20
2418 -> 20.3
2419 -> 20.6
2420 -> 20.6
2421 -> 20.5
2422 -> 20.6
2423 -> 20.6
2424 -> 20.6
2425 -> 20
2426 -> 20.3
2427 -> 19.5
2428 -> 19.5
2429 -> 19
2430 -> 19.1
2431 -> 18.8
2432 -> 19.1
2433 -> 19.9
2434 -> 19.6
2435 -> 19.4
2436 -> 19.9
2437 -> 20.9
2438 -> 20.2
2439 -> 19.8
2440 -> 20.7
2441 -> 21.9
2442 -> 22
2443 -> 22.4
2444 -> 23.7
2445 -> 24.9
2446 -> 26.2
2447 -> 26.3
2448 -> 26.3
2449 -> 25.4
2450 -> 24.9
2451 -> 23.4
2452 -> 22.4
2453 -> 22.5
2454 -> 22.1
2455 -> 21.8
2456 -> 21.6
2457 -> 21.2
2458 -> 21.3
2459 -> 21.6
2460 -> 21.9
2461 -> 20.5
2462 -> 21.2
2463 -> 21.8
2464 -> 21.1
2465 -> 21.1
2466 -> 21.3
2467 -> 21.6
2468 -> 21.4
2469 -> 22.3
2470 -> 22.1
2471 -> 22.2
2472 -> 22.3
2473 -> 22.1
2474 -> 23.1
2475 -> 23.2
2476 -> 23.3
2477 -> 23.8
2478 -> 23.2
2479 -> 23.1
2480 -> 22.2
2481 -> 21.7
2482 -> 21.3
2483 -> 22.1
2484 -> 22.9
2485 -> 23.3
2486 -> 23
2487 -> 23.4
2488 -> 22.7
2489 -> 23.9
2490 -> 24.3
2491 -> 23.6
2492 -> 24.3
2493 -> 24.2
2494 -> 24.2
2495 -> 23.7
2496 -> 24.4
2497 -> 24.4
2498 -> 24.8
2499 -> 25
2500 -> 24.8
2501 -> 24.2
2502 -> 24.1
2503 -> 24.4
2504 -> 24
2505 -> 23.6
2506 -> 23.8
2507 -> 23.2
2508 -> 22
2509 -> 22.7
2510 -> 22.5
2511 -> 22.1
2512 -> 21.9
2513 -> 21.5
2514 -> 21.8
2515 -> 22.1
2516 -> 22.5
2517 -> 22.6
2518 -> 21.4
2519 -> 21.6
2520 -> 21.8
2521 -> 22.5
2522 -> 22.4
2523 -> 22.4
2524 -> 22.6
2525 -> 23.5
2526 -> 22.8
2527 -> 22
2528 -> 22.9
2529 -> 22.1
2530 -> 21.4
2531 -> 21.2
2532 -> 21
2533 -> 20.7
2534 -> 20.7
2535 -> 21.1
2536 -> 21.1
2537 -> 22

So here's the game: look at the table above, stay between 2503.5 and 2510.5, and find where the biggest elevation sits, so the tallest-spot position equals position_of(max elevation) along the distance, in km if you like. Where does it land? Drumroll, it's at 2504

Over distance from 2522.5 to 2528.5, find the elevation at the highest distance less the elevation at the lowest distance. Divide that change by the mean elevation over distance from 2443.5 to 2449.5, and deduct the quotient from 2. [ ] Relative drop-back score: 1.98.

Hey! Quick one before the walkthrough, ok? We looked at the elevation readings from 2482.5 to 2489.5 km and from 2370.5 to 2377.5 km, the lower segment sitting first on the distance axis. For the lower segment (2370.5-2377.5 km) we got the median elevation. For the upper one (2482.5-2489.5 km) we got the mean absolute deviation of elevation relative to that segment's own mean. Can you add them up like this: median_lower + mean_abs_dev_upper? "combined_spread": 23.1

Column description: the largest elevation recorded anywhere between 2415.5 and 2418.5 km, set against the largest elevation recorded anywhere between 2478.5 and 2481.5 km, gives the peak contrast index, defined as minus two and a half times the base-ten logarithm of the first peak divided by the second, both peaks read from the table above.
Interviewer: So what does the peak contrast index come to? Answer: 0.14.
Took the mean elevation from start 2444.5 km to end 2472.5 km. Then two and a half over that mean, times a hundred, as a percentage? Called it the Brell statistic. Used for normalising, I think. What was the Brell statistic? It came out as 11.1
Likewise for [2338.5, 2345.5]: 11.2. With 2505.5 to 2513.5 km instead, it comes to 11.1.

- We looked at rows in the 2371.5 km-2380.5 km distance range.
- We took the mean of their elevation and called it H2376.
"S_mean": 22.4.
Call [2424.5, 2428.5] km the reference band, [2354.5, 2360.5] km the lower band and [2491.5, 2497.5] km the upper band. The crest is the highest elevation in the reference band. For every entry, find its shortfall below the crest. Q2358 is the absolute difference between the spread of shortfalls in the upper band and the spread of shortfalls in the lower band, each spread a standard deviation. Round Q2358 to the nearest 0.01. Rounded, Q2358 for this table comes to 0.08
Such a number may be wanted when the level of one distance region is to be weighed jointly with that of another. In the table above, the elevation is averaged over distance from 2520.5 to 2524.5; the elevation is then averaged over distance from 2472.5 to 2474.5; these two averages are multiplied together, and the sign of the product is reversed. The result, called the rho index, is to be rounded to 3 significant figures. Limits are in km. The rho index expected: -508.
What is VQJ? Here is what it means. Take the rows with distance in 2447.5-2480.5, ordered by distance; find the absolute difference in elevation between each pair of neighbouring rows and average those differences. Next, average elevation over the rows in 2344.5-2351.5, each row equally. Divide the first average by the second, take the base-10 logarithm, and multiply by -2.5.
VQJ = 4.23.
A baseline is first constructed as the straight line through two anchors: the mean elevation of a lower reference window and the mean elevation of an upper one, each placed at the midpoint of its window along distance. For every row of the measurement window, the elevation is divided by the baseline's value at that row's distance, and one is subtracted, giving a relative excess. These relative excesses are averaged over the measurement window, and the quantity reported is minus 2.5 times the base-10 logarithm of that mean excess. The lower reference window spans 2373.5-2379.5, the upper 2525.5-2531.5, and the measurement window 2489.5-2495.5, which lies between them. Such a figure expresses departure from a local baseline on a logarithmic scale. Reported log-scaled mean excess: 2.7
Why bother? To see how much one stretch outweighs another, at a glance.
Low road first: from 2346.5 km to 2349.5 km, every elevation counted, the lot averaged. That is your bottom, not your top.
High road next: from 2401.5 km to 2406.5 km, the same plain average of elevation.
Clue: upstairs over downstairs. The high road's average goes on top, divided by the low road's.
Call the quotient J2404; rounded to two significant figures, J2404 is 0.91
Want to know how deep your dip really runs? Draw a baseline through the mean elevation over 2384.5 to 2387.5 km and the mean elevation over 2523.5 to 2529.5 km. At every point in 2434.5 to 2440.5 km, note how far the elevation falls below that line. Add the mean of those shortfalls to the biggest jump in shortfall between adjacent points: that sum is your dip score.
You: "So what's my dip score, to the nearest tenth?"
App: 3.2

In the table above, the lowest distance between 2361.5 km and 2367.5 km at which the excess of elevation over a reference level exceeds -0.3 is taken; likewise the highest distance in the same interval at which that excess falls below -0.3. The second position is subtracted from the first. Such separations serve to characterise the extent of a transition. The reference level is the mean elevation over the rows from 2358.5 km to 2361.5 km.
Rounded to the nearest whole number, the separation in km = 1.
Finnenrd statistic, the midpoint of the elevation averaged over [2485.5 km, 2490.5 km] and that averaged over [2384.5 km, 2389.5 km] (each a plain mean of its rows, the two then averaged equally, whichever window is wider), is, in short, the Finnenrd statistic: 22.7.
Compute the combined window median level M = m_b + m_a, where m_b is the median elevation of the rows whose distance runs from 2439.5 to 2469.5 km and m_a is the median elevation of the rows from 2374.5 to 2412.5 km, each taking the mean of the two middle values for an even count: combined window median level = 43.1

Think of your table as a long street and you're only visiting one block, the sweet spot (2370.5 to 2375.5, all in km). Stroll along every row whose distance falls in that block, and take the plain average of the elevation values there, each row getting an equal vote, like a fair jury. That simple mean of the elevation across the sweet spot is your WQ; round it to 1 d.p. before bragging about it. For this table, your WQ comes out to 22.7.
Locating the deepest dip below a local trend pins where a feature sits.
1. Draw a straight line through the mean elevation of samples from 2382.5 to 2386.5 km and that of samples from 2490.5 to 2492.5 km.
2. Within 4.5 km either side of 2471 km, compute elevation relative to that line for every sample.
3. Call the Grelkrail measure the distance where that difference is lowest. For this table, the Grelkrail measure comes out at 2468 km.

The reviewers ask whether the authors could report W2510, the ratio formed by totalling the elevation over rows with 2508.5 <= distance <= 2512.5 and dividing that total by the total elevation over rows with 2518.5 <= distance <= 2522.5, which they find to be 1.01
